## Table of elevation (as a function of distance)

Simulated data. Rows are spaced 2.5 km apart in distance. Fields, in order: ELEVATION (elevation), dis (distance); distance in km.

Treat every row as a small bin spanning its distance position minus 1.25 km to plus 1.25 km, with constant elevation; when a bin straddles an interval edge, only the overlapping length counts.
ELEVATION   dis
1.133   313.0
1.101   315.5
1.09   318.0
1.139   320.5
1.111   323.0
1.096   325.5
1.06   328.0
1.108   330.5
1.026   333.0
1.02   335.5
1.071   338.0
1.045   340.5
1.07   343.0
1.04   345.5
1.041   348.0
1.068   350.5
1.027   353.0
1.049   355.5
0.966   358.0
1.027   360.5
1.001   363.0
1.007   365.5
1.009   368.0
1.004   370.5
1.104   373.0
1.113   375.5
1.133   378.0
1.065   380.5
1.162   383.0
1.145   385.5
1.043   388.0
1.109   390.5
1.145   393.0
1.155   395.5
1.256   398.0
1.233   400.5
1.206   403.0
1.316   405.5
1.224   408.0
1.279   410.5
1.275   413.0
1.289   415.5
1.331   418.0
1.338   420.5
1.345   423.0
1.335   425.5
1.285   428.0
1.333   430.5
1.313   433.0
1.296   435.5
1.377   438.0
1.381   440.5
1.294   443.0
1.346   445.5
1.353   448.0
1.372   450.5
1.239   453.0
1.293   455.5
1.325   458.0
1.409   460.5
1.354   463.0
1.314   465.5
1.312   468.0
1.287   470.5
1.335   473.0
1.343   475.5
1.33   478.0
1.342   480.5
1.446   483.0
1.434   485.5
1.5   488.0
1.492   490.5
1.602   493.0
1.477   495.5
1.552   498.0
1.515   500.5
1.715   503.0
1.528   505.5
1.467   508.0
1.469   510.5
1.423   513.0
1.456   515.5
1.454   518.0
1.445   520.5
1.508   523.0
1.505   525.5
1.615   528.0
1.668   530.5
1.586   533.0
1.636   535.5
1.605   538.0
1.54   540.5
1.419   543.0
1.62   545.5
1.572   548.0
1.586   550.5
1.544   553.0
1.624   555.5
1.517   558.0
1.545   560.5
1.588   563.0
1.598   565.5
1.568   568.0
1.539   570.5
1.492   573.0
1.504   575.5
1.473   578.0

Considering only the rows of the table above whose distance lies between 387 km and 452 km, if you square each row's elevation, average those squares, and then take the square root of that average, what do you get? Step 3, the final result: 1.28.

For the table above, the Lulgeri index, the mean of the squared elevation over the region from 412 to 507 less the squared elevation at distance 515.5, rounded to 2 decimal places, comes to -0.21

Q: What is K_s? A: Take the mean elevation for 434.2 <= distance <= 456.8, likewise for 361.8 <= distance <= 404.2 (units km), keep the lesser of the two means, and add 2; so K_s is 3.11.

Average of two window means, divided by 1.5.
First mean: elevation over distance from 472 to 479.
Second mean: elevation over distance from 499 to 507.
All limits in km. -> 0.97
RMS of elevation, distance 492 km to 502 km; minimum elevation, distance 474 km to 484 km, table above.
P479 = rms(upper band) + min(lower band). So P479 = 2.9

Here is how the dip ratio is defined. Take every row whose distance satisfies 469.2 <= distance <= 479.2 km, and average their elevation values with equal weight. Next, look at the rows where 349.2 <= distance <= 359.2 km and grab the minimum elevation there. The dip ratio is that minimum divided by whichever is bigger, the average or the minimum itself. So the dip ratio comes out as 0.73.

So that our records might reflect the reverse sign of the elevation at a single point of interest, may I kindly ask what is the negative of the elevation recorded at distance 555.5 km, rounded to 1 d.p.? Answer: -1.6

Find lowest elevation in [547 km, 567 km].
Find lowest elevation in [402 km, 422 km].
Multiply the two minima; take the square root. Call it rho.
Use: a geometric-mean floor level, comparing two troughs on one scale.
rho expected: 1.35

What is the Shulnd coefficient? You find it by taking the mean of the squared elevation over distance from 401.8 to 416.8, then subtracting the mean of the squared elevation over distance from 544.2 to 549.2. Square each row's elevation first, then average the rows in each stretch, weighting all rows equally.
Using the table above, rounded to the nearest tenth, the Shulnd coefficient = -0.9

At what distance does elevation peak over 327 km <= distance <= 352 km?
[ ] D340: 330.5 km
